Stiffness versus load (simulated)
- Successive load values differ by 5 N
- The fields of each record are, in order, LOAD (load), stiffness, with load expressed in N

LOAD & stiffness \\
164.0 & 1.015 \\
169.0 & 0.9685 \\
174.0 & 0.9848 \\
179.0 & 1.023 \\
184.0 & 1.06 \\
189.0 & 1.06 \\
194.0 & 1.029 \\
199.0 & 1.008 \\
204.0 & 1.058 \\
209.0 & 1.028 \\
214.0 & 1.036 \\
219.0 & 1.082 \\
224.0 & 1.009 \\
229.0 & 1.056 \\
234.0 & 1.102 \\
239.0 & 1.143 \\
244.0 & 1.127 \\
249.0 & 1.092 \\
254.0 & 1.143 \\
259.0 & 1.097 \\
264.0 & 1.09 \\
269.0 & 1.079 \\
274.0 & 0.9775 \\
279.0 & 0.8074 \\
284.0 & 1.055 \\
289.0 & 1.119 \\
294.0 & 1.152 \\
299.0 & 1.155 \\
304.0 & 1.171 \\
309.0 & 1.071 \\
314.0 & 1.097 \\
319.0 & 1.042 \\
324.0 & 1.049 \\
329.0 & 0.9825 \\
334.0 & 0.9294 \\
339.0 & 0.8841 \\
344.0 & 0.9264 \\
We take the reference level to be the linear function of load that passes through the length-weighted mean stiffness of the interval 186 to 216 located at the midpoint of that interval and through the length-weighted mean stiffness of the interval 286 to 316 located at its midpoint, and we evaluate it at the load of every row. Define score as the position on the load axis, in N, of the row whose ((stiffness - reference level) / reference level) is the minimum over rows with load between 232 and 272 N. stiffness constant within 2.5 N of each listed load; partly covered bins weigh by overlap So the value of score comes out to 269.0 N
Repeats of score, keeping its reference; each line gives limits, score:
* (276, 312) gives 279.0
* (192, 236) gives 224.0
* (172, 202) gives 174.0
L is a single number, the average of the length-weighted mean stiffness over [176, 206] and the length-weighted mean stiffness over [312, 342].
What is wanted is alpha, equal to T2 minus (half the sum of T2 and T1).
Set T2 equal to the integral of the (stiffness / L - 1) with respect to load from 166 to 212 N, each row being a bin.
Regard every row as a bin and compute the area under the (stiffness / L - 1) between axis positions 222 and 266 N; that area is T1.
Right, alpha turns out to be -1.6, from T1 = 3.5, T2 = 0.4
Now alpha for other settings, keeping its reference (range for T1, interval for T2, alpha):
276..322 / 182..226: -0.7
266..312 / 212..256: 0.4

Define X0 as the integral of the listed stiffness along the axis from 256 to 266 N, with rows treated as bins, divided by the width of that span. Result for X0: 1.10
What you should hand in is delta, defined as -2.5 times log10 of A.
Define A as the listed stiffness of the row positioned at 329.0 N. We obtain 0.019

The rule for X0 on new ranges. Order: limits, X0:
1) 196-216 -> 1.03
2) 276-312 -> 1.07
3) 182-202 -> 1.04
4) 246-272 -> 1.10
